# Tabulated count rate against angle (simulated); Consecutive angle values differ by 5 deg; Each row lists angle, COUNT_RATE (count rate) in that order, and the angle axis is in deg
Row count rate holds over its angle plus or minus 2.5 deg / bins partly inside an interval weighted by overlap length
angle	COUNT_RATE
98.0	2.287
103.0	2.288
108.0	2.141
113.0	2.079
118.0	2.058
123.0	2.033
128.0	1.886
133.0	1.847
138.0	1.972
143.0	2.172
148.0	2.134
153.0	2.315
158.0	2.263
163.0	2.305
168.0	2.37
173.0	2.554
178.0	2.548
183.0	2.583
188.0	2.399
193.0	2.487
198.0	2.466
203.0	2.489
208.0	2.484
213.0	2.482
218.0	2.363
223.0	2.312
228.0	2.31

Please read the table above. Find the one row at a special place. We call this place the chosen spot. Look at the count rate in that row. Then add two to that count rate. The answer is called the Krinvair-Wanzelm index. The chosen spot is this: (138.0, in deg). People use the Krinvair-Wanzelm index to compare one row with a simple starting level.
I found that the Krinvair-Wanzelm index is 4.0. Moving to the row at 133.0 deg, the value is 3.8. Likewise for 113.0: 4.1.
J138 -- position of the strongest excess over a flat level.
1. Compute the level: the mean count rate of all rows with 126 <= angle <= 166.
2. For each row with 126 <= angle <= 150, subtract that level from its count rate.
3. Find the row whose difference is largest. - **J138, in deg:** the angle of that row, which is 143.0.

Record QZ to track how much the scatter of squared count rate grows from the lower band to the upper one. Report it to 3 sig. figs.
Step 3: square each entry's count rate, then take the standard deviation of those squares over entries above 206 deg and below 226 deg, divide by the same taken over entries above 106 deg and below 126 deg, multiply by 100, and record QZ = 216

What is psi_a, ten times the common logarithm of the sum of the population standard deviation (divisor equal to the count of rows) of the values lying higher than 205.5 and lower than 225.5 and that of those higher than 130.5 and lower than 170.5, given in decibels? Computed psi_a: -6.1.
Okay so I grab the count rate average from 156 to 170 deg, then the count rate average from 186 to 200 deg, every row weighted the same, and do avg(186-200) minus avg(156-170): 0.14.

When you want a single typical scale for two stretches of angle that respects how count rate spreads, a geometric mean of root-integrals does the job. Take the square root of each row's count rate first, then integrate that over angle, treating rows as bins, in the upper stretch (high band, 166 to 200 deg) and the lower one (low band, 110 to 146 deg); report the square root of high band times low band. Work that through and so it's 52.3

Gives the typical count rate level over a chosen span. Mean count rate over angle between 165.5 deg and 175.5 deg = 2.46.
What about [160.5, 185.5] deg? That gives 2.47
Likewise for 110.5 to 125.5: 2.06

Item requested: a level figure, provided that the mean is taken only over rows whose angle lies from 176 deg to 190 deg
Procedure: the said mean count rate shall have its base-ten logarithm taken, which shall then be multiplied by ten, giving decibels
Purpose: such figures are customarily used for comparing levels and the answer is 4.00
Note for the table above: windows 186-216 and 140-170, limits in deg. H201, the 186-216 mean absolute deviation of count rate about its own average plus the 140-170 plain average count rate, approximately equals 2.3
